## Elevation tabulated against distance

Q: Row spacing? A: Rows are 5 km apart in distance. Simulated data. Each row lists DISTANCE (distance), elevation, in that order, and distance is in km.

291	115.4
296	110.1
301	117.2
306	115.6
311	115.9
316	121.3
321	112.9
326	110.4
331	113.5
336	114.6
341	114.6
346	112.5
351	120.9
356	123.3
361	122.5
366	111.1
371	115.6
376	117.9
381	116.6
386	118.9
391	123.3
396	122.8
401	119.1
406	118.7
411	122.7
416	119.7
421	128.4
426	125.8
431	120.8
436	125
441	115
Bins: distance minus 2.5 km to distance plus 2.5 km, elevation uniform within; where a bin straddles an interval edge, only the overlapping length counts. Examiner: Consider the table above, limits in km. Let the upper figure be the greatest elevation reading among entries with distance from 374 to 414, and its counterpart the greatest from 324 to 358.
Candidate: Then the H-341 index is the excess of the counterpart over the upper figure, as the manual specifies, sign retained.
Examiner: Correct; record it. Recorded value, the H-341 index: 0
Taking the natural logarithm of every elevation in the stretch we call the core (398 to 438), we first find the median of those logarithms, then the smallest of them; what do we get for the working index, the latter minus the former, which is -0.025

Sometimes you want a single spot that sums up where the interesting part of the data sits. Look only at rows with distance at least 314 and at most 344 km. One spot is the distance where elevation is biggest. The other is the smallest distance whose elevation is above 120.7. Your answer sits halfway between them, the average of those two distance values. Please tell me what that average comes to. 316.0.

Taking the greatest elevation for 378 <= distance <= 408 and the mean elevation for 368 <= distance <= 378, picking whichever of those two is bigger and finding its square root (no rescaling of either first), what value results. 11.1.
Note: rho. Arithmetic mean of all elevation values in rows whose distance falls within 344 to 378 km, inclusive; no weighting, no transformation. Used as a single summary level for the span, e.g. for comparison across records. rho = 118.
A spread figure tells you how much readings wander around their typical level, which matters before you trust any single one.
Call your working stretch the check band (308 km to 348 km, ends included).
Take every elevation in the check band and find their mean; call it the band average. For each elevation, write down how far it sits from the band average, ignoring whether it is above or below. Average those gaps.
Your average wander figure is 2.1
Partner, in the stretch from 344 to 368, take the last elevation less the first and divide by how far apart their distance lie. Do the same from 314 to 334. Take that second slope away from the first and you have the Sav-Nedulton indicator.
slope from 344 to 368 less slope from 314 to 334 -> 0.45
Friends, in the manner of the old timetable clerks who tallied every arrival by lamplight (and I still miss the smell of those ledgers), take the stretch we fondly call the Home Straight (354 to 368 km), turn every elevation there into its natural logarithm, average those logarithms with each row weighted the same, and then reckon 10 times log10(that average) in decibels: 6.79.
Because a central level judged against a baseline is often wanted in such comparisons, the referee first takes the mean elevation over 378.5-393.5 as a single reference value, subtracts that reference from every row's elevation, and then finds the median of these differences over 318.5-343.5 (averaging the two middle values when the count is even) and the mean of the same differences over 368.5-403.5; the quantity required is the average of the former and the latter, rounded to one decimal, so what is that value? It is -3.3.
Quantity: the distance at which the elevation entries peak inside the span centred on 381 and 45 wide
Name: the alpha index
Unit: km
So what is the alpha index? 391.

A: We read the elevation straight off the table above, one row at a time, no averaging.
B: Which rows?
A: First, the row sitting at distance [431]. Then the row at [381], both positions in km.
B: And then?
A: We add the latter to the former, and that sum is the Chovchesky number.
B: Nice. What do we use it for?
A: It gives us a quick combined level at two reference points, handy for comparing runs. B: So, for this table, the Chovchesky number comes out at 237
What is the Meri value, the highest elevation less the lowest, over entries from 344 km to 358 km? 11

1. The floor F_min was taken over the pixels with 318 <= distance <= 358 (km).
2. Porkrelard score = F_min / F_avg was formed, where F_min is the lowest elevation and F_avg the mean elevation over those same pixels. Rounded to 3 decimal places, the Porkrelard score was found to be 0.957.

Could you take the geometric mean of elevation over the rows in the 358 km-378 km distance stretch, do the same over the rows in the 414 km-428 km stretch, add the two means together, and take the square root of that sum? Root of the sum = 15.53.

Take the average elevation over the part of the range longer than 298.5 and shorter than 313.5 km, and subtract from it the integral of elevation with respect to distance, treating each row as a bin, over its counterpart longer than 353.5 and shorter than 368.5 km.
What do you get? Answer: -1668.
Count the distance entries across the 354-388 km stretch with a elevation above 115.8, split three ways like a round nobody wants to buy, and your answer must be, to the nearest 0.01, 1.67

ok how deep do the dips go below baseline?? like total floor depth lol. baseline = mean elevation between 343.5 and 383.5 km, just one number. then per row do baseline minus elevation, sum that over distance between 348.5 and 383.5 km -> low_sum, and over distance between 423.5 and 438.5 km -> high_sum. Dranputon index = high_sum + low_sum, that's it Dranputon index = -24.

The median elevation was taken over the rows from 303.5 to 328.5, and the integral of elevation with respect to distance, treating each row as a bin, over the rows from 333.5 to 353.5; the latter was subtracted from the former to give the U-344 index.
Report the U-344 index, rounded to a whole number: -2197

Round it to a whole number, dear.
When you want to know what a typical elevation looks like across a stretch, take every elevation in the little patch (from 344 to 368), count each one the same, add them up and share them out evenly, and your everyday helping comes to 118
